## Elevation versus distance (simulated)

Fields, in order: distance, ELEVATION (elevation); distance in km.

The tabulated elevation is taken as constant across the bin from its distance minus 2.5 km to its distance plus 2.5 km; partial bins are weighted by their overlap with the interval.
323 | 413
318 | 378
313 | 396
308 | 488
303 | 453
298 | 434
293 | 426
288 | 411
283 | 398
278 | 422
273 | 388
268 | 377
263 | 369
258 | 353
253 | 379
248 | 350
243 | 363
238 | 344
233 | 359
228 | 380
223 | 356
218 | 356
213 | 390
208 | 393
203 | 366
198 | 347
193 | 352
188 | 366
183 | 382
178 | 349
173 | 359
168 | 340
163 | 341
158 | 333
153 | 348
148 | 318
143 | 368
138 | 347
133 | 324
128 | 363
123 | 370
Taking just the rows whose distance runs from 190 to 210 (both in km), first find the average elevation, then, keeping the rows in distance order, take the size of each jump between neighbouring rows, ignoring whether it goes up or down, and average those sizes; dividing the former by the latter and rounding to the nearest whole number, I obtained 21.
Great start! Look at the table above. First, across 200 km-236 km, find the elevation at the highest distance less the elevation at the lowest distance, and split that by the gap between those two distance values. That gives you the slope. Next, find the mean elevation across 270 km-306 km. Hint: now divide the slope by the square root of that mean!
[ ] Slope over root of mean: -0.011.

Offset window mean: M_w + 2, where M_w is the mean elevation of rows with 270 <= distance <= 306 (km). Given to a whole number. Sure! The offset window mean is 421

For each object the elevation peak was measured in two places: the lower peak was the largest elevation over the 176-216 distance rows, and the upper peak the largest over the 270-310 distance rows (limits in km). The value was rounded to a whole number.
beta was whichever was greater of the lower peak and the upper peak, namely 488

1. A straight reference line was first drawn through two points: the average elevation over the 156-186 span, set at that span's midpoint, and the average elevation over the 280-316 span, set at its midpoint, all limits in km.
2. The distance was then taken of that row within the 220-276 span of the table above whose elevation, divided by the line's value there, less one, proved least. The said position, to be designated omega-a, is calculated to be 258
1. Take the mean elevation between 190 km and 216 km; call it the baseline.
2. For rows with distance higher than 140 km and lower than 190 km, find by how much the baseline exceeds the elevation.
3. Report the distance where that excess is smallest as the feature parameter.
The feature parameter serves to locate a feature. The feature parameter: 183 km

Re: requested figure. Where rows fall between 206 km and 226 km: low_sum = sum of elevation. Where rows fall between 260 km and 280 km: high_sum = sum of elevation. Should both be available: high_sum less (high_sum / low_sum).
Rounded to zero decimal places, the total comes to 1555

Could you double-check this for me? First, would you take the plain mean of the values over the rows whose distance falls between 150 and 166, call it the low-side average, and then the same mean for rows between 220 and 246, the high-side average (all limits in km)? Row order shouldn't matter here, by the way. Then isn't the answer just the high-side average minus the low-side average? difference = 20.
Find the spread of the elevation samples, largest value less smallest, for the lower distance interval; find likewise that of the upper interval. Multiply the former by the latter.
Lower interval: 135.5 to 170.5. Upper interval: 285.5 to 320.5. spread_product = 5500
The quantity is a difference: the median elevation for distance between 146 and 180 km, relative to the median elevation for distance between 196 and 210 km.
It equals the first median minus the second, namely -25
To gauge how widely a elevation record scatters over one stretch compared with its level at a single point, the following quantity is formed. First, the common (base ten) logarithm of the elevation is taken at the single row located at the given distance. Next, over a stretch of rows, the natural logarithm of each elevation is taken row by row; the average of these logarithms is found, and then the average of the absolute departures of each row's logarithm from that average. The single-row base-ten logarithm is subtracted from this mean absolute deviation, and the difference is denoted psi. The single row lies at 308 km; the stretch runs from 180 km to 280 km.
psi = -2.65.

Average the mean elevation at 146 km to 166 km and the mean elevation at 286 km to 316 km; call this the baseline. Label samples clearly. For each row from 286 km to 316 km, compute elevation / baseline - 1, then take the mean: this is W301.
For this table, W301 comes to 0.13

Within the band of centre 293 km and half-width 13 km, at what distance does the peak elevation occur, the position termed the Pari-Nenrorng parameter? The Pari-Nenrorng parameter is 303 km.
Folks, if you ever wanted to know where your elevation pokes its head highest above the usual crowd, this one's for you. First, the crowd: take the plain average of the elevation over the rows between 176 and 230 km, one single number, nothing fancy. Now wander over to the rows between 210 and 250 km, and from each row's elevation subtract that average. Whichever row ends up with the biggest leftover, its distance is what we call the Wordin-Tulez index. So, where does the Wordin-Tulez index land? 213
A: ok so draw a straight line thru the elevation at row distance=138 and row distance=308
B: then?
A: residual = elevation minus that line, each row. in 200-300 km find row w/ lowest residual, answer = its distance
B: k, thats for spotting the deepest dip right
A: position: 258 km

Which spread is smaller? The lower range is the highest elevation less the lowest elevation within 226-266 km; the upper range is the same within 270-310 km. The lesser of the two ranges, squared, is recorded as 1296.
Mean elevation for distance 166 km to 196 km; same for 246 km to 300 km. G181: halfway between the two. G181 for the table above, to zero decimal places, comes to 375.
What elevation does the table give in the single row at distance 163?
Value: 341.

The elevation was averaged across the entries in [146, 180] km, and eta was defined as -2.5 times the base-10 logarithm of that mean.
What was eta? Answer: -6.33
